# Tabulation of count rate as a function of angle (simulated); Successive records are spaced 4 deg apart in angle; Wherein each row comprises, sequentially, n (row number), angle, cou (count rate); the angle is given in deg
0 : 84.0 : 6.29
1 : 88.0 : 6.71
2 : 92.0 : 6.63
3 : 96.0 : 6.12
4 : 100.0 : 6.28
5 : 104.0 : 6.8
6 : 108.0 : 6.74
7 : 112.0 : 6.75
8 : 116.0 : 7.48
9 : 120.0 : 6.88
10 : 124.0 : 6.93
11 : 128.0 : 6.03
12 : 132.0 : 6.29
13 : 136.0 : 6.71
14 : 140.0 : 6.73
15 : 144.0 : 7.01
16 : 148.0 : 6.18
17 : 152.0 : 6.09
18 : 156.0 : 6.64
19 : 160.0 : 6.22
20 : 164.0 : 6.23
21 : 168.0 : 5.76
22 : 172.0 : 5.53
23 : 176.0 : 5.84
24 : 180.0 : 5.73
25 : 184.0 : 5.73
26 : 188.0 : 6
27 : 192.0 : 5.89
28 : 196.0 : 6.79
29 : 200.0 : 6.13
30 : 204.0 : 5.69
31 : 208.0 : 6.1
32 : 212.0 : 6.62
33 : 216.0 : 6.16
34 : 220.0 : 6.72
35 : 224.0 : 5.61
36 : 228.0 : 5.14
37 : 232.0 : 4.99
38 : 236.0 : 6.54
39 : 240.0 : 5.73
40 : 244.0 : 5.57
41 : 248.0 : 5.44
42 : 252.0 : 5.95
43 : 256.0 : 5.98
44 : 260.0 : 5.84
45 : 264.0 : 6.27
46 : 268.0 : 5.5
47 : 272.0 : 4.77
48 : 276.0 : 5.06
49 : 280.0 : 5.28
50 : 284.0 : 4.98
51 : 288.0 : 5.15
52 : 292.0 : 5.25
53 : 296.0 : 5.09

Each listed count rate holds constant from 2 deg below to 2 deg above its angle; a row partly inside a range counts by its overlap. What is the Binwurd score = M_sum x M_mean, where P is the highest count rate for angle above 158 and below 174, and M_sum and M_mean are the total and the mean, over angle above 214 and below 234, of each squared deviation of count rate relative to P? 2.3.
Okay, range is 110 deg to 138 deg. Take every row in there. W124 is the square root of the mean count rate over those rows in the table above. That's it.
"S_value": 2.59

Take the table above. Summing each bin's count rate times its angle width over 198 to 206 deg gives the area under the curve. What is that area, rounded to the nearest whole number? 47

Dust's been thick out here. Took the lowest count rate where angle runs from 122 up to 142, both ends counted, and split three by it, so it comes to 0.498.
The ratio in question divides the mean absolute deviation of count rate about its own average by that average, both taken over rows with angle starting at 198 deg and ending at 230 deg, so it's 0.07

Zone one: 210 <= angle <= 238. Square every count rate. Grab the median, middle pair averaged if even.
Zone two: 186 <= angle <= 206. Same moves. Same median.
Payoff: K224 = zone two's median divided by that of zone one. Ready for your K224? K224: 0.9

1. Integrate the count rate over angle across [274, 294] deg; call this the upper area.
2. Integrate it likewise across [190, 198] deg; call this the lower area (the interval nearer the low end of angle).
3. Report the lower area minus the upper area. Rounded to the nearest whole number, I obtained -52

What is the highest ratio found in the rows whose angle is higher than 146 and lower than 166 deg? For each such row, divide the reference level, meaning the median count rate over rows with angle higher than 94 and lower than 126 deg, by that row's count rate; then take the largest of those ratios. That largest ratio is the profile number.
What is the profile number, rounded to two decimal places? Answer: 1.11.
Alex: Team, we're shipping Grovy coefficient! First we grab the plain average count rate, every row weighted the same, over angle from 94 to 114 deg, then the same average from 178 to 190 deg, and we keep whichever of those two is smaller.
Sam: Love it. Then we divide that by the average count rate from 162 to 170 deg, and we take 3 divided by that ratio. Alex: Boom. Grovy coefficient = 3.09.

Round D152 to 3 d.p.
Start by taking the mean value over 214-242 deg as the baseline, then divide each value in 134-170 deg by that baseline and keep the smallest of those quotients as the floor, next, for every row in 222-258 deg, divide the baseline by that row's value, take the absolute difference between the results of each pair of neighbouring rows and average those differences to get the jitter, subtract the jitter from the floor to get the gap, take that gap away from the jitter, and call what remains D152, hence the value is -0.815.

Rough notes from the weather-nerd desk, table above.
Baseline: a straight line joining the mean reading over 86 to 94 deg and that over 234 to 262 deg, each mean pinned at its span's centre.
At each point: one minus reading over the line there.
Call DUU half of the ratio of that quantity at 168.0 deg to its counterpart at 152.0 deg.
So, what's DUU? 1.0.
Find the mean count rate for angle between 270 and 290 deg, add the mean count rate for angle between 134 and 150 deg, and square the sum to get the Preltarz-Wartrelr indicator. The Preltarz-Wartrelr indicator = 137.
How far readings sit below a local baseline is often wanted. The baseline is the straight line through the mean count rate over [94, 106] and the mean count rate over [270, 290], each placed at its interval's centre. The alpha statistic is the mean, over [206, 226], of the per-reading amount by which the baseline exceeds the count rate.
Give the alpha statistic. -0.7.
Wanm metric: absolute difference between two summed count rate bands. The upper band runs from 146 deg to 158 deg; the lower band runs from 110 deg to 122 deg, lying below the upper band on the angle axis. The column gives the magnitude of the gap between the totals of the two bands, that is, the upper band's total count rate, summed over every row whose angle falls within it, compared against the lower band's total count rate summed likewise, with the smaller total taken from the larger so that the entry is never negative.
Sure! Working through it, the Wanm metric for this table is 2.2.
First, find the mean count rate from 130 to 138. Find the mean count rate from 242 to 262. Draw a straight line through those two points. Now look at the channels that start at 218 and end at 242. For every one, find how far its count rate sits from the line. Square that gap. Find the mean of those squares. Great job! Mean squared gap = 0.42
